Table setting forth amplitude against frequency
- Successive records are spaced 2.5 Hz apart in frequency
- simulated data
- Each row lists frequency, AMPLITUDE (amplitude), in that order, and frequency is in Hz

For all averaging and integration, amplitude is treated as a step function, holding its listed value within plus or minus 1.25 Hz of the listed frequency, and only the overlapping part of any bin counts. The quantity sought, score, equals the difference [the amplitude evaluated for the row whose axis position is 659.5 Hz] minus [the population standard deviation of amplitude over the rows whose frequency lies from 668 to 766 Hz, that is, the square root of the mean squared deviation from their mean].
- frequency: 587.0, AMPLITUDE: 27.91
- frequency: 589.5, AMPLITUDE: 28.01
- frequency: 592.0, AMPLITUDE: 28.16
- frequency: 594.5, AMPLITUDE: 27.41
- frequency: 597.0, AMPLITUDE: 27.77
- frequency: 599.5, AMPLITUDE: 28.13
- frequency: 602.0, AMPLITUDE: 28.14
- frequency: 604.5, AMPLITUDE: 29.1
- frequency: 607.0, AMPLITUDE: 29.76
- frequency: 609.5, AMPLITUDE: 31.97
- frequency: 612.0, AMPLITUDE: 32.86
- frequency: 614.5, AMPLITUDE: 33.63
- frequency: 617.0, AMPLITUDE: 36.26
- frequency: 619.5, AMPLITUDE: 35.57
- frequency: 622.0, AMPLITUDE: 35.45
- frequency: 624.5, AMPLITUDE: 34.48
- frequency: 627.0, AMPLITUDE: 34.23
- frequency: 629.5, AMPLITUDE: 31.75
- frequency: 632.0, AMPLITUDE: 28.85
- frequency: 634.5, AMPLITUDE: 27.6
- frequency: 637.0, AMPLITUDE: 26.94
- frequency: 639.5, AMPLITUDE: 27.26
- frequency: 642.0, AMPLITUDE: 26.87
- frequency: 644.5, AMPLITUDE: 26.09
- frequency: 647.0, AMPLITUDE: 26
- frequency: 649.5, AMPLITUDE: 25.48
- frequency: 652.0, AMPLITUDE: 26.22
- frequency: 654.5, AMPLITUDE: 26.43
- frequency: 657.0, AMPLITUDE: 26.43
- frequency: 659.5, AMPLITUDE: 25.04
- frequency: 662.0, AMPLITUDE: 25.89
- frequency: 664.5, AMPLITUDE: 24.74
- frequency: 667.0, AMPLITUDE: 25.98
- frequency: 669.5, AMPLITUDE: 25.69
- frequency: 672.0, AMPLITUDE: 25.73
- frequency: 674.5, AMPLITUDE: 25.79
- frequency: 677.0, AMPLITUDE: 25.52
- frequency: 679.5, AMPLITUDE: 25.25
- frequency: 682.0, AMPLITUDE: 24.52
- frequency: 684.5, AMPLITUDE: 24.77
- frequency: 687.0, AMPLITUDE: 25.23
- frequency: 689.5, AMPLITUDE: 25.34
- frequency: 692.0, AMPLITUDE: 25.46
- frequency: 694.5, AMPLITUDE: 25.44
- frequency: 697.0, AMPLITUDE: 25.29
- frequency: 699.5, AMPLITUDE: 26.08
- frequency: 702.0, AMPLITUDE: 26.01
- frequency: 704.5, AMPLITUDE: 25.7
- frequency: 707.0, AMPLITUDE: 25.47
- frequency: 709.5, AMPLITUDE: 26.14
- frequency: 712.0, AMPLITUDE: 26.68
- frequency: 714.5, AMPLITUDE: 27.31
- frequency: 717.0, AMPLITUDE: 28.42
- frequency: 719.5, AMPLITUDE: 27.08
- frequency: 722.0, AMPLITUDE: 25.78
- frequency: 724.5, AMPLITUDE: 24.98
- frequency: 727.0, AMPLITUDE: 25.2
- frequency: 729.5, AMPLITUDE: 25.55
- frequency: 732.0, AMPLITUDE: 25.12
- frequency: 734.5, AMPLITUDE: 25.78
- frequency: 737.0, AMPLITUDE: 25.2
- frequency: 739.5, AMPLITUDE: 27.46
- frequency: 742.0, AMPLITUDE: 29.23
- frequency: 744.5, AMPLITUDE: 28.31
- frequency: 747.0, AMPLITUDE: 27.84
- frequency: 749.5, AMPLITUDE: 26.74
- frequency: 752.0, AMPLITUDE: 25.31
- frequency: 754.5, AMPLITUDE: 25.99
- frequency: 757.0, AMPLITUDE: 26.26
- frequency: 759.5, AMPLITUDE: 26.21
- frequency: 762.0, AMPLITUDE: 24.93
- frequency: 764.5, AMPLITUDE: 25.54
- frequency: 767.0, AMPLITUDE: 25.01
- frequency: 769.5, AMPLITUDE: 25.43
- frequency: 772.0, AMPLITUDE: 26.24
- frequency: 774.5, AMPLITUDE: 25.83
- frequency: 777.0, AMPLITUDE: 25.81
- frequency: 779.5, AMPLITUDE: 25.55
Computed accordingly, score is 24.0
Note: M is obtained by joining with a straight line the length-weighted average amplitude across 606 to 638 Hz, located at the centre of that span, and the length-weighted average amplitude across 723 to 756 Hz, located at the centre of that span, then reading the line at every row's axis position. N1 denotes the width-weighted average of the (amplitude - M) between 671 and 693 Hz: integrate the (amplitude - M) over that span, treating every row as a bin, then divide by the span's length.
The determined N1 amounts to -4.0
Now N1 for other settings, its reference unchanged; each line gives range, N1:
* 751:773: 0.4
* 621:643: -1.4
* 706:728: -1.1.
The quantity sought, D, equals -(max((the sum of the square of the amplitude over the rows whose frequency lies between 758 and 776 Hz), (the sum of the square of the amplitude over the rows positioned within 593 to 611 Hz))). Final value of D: -5860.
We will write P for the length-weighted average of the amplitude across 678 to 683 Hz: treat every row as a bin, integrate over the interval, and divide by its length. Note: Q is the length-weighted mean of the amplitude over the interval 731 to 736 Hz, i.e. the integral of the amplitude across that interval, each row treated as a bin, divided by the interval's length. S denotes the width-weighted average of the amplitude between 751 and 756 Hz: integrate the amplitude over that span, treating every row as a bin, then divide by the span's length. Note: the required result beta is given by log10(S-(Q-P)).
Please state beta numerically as 1.40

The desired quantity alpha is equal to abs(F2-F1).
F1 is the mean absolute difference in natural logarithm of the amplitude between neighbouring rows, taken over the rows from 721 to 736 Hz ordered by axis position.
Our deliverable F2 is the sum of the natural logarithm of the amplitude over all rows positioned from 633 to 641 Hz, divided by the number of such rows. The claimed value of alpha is 3.29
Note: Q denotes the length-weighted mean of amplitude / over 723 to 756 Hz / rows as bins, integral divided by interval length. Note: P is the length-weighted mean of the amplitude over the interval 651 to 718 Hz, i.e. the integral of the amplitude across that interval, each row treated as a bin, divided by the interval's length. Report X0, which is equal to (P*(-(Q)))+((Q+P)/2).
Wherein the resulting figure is -654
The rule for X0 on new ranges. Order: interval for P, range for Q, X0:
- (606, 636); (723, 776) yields -823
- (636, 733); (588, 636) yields -773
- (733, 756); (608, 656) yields -782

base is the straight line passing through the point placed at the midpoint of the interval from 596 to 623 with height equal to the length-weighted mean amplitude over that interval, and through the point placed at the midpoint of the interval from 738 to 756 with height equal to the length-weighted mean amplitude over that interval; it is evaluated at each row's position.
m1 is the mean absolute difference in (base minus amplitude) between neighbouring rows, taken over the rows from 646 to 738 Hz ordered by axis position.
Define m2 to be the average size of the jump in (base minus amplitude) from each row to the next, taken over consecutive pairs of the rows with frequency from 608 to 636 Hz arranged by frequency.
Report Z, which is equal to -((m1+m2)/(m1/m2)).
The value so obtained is -4.2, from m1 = 0.53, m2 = 1.26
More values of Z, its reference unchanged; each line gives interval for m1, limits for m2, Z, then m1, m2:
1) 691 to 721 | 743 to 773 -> -1.6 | 0.54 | 0.69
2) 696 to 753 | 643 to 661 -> -0.8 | 0.81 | 0.49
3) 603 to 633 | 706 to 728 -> -1.4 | 1.32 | 0.85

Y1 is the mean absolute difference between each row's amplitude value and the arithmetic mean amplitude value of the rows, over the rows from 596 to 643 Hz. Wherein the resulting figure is 3.0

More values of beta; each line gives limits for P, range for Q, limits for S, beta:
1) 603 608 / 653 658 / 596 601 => 1.49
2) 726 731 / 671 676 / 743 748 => 1.44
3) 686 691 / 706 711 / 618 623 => 1.54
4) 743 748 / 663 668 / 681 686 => 1.44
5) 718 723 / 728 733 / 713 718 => 1.46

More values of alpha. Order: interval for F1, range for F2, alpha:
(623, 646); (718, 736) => 3.21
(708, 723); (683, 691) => 3.19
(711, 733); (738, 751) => 3.30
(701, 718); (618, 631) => 3.51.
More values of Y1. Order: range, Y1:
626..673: 1.5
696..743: 0.9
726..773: 0.9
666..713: 0.4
